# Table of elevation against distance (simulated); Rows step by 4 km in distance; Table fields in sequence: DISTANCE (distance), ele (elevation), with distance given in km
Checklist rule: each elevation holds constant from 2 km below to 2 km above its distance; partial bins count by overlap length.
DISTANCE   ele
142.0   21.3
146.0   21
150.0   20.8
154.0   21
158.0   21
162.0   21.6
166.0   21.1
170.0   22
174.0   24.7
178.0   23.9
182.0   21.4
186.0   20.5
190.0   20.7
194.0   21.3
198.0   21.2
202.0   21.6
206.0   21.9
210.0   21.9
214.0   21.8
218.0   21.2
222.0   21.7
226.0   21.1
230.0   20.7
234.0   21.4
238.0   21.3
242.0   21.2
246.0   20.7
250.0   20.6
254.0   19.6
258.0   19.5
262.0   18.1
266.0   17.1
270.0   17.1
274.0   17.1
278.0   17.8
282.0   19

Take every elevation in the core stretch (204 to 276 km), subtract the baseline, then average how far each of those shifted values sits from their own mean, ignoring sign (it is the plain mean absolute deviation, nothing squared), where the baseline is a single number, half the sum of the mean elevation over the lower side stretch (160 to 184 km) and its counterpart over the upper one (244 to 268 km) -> 1.4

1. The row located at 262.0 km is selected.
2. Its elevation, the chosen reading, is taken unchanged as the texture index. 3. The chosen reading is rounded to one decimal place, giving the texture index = 18.1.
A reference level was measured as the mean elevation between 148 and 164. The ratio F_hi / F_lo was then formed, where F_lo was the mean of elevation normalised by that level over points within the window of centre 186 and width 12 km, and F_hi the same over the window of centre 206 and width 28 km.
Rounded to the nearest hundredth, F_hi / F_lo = 1.03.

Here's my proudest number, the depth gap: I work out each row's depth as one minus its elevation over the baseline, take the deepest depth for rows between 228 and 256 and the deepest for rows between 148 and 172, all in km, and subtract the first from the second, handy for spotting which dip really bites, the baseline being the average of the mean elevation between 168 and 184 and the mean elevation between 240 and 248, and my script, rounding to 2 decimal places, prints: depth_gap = -0.05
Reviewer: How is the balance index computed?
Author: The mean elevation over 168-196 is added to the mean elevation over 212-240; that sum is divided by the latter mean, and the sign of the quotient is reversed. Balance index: -2.04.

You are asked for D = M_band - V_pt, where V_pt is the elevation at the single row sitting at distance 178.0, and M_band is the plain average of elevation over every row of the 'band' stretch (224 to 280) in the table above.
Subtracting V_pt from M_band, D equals -4.4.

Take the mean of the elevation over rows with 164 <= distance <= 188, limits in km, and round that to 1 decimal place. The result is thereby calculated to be 22.3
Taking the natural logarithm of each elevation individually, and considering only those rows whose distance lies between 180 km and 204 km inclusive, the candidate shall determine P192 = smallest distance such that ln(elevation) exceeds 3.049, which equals 182.0 km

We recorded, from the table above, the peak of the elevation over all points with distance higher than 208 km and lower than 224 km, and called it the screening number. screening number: 21.9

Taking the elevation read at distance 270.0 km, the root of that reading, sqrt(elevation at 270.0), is 4.14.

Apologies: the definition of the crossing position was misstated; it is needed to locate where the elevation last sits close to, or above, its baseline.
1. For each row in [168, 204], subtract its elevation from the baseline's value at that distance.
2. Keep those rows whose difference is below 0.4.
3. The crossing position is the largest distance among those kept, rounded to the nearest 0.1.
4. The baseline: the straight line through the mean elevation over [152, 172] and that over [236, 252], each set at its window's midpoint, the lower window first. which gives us 202.0 km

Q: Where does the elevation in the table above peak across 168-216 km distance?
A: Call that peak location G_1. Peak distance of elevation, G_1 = 174.0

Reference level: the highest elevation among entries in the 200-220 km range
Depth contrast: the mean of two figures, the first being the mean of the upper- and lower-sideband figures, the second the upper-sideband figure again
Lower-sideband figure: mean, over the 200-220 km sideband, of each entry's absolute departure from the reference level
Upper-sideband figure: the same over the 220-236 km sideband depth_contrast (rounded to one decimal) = 0.6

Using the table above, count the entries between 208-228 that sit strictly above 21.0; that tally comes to 5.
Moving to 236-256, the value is 2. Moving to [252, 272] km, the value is 0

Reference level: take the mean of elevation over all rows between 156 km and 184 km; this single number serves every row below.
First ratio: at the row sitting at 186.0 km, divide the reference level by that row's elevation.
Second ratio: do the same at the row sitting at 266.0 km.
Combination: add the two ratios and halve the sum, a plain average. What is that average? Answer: 1.19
